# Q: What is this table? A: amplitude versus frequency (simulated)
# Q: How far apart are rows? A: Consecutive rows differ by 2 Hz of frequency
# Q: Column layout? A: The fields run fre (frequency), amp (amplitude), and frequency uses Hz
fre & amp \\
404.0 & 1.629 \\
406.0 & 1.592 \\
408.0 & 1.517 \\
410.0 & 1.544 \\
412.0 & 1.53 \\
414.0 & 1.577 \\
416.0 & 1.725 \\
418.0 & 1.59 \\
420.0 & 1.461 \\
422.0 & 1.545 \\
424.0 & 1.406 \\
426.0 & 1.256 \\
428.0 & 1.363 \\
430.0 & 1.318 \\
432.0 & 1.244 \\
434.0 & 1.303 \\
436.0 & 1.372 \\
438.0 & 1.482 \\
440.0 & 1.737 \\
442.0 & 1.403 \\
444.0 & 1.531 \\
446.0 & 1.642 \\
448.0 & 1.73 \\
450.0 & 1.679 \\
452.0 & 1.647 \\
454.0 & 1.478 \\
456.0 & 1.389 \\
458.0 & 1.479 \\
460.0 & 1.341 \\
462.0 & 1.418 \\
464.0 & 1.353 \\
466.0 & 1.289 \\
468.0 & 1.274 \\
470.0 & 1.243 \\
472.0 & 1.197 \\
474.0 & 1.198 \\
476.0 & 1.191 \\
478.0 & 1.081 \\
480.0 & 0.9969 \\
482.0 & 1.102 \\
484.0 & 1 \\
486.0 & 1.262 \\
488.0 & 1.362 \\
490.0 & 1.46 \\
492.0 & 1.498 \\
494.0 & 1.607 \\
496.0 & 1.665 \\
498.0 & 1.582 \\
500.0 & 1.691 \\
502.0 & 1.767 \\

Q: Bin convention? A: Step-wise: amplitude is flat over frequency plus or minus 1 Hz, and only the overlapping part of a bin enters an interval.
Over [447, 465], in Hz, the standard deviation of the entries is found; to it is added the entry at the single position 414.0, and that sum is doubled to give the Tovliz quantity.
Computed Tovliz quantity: 3.4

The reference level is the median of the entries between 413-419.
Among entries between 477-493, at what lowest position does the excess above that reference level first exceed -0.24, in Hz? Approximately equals 488.0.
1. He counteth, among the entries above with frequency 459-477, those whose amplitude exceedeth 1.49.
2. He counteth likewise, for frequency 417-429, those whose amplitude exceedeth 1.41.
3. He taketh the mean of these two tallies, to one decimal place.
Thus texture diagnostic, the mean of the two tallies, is 1.5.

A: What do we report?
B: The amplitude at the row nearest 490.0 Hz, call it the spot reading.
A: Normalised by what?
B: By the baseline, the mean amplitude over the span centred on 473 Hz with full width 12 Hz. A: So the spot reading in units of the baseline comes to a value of 1.22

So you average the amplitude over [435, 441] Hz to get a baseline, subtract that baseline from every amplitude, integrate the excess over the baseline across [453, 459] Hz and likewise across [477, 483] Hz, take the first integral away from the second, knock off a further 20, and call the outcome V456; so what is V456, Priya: -22.3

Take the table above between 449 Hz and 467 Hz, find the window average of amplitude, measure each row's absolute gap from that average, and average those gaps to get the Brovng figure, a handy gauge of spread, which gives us 0.11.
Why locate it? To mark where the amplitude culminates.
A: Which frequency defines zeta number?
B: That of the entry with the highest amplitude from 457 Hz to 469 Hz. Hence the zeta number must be 458.0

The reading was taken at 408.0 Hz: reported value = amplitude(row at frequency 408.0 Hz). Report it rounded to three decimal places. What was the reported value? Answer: 1.517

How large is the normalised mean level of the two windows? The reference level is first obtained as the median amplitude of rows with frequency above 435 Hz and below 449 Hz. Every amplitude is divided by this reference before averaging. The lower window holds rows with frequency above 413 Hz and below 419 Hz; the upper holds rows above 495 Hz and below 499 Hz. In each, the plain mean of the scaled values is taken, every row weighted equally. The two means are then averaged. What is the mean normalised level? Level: 1.06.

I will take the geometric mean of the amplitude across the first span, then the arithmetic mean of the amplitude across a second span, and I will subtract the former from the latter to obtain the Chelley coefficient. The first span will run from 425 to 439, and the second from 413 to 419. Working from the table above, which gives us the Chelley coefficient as 0.3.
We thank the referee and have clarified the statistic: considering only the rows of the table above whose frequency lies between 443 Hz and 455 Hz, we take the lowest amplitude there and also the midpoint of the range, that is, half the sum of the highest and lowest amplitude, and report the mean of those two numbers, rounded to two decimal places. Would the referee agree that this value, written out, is 1.54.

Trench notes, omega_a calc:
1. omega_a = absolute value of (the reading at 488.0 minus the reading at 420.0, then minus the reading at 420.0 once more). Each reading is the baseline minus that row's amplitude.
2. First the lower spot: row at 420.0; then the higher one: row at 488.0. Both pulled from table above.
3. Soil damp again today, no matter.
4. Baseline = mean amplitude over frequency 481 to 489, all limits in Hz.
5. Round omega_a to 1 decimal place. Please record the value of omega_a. 0.4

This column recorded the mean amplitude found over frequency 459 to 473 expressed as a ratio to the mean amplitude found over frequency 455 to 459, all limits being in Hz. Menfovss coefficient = 0.91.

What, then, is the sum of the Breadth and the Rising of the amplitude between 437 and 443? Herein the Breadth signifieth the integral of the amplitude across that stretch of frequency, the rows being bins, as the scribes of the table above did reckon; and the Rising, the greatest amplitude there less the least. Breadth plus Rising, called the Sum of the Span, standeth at 9.6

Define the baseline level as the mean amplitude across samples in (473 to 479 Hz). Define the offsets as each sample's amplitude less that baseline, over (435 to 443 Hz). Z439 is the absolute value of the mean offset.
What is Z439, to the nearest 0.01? 0.34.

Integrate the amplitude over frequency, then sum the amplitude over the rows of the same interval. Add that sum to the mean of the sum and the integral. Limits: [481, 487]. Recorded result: 8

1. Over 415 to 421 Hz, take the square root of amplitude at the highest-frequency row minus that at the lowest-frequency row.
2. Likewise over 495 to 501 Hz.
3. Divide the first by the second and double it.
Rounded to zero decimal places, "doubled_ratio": -21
